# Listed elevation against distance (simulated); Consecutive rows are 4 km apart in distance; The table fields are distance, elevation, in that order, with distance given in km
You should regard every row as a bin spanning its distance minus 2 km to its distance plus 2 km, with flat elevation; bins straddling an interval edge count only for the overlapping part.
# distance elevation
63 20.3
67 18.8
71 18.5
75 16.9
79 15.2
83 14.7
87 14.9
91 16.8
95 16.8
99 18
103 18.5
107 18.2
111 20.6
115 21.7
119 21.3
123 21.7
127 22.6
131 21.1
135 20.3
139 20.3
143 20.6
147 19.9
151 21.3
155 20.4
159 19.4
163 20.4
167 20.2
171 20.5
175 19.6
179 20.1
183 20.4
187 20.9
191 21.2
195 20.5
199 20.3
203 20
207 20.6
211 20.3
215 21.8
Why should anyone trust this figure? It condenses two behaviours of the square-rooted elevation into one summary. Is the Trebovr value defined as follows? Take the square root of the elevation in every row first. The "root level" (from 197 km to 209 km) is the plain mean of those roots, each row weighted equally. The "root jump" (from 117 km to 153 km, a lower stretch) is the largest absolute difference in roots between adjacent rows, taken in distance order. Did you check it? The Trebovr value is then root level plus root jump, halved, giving 2.33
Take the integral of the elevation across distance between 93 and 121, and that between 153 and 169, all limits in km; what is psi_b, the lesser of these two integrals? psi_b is 322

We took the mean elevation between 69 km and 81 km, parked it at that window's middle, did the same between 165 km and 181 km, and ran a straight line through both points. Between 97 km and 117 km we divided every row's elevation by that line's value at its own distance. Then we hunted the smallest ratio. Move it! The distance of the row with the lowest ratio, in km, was 107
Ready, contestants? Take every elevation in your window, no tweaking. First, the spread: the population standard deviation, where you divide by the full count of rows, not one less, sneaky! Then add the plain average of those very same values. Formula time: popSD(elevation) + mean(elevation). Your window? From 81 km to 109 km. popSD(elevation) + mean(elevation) 18.3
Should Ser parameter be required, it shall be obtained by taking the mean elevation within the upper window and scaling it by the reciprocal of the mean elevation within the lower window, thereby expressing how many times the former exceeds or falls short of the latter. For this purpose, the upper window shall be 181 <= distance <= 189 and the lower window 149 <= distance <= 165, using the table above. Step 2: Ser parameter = 1.01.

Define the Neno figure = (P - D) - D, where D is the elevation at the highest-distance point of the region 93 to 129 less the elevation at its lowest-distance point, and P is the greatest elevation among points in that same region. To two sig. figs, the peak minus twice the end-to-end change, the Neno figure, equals 11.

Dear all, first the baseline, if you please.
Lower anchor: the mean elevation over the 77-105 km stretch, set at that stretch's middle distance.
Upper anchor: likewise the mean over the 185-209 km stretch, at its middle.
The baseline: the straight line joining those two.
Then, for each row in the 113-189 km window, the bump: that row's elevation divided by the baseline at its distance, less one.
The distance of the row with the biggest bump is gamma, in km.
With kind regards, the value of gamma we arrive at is 127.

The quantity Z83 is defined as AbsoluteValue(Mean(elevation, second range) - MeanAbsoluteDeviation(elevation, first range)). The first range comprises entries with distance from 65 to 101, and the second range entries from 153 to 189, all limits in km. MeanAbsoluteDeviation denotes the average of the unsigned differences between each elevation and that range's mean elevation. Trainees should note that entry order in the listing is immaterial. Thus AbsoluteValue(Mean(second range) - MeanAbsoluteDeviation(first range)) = 19.0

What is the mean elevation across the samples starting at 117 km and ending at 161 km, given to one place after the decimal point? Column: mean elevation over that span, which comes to 20.8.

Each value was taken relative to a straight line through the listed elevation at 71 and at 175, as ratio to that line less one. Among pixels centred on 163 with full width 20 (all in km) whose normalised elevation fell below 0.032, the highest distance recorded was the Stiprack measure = 159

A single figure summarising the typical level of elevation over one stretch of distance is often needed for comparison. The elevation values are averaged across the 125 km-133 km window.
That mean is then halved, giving 10.9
